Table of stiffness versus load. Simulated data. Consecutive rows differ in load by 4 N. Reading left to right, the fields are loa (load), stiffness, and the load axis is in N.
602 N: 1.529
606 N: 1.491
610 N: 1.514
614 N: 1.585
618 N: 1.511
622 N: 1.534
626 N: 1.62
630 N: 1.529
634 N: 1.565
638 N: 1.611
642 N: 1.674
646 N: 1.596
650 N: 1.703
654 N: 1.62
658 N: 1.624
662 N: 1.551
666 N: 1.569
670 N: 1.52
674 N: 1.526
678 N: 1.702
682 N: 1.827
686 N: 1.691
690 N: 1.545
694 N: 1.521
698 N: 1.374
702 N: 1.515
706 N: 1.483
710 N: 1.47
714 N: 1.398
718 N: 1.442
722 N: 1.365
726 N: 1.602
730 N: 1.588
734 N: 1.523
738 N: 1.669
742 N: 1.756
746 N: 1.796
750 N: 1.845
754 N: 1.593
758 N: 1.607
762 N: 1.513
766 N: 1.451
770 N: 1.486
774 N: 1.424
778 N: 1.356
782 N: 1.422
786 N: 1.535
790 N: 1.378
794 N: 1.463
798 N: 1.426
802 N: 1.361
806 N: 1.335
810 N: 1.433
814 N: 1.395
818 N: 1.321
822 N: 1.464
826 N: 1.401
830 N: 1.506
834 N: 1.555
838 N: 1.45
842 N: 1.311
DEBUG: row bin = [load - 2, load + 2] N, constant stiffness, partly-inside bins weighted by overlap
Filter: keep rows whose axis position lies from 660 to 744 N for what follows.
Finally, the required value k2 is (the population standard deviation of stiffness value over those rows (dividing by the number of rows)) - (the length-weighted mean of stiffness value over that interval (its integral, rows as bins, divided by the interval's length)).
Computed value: -1.44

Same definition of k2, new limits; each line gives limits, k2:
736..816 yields -1.36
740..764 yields -1.56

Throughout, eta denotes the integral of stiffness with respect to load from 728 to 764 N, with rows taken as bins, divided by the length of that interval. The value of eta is 1.65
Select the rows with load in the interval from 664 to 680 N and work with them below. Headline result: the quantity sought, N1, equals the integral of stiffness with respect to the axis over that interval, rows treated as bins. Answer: 25.3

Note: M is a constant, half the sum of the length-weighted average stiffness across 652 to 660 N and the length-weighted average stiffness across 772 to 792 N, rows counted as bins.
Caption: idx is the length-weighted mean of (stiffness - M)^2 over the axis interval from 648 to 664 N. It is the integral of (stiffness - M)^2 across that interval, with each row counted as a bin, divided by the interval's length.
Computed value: 0.0133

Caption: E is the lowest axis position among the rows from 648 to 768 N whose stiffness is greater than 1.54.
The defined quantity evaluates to 650 N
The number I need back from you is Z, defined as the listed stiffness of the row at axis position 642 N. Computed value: 1.674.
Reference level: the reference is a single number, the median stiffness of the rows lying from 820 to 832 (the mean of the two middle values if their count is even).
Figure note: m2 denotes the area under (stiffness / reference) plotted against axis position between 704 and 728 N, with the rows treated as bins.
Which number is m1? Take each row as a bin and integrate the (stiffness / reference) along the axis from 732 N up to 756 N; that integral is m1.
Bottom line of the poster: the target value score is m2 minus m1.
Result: -4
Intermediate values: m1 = 27.8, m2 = 23.9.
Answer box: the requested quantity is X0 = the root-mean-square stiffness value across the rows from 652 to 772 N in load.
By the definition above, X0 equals 1.58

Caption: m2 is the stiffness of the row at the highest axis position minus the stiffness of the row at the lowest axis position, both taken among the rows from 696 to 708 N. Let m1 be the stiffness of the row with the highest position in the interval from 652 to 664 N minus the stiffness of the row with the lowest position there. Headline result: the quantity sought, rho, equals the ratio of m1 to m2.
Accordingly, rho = -0.63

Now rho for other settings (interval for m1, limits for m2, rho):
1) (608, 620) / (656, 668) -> 0.05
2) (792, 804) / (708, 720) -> 3.64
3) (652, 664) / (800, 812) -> -0.96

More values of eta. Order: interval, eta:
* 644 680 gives 1.60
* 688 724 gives 1.46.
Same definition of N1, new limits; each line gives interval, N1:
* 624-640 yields 25.3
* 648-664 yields 26.0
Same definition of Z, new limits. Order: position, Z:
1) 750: 1.845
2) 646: 1.596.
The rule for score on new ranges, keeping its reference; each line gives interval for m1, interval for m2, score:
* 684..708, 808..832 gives -2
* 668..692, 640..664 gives 0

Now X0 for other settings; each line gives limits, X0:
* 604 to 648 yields 1.57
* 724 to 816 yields 1.53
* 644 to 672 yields 1.60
